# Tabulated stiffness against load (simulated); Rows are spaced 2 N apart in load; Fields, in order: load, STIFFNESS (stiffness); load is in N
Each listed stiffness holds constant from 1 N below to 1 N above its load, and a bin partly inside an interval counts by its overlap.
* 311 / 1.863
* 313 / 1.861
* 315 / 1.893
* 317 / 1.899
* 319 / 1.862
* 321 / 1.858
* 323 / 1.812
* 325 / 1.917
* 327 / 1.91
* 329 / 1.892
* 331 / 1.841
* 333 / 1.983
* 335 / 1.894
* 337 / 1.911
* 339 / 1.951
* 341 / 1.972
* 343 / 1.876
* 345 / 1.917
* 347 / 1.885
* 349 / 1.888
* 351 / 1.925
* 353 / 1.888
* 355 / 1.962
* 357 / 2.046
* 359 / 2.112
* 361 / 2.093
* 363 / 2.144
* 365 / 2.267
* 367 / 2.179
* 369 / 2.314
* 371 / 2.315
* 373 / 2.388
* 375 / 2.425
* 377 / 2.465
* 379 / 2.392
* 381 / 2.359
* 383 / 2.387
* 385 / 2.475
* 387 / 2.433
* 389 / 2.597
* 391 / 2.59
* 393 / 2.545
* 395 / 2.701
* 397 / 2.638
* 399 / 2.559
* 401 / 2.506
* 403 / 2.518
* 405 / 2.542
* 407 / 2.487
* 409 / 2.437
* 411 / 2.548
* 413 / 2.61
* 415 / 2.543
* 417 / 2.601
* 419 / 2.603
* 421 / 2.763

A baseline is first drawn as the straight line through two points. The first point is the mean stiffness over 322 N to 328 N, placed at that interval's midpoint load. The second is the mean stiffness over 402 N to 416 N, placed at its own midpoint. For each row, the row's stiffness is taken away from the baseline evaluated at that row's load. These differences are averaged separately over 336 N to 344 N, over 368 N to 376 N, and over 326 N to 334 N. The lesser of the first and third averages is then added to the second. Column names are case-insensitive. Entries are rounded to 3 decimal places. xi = -0.107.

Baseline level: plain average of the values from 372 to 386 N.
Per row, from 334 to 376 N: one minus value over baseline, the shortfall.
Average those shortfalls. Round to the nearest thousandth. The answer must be 0.144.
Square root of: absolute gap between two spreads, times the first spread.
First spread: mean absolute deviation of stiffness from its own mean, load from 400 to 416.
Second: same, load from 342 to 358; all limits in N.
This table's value 0.012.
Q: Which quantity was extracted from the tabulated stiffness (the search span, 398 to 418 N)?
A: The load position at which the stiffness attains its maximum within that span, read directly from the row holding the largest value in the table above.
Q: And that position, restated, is 413 N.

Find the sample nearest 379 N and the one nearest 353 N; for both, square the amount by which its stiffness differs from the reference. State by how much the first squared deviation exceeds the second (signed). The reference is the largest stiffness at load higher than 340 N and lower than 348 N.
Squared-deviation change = 0.17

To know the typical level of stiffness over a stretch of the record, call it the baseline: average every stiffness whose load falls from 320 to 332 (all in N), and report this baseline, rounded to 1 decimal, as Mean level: 1.9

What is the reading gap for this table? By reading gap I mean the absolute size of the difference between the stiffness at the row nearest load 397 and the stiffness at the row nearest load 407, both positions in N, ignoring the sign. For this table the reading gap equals 0.15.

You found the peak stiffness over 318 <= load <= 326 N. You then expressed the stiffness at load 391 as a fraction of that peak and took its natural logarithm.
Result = 0.301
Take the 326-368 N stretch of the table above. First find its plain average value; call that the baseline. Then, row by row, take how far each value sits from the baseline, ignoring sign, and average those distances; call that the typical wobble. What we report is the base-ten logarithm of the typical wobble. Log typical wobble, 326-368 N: -1.03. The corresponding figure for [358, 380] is -0.95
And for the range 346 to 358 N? -1.32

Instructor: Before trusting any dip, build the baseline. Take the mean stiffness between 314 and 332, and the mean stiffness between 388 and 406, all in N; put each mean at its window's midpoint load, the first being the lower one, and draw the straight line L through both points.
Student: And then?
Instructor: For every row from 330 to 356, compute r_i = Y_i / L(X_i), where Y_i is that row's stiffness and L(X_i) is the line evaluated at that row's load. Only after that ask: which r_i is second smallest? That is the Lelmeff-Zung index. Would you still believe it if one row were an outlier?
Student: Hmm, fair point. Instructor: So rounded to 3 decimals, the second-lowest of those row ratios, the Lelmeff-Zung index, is 0.890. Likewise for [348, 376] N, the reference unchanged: 0.890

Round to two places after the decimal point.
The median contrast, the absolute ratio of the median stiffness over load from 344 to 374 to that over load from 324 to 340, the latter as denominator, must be 1.10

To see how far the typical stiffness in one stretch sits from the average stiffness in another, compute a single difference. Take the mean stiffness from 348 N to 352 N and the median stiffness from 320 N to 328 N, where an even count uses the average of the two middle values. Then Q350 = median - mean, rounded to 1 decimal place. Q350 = 0.0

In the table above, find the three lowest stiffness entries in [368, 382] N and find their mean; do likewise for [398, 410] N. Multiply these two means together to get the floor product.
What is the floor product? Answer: 5.8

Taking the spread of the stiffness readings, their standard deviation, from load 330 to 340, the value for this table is 0.05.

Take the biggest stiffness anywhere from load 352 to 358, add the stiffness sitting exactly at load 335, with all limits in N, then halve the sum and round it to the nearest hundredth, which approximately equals 1.97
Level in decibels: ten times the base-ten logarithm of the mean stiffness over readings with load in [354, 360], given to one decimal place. 3.1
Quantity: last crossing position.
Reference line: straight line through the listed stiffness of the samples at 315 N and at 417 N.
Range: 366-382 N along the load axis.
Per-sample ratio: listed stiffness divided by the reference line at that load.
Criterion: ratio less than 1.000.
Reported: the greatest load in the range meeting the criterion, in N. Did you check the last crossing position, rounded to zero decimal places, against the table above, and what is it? 367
